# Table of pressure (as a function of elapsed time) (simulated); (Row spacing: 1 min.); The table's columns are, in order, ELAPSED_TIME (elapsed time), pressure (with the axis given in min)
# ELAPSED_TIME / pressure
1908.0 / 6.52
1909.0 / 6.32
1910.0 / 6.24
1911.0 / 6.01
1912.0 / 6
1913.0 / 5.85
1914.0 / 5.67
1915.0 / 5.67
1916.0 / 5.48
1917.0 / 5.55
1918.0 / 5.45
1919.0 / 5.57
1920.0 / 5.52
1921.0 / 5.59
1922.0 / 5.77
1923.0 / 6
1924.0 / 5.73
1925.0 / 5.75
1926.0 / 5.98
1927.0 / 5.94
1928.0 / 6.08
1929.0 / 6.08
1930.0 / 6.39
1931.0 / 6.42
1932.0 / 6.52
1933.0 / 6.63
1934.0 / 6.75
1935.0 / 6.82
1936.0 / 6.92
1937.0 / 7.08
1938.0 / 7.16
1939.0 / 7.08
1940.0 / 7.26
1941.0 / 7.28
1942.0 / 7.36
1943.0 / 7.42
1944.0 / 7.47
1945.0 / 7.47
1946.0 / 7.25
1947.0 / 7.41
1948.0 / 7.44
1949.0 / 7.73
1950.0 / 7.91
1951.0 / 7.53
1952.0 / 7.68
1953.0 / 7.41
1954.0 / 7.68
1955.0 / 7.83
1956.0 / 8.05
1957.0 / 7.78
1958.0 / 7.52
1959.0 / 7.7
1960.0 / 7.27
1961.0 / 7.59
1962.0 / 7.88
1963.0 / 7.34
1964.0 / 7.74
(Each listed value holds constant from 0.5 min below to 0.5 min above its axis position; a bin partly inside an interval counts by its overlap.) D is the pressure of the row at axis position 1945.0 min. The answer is 7.47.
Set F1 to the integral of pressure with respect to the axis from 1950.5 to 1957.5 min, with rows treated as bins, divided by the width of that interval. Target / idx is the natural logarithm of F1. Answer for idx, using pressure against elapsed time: 2.04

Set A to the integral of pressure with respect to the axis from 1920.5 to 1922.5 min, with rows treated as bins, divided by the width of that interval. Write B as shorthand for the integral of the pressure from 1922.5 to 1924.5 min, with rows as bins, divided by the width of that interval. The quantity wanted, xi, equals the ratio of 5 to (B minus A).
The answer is 27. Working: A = 5.7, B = 5.9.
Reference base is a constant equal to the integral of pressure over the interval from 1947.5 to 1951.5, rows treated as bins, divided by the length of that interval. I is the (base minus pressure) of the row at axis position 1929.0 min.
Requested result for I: 1.6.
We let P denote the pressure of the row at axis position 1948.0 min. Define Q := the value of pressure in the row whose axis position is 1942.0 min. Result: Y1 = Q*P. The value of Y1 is 55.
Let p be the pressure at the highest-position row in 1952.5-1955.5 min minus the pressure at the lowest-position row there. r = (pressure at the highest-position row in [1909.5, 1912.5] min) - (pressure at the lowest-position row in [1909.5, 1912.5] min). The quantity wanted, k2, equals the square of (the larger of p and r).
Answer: 0.176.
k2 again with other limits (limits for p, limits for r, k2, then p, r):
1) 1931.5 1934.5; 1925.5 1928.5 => 0.053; 0.23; 0.10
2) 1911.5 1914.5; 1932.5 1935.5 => 0.036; -0.33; 0.19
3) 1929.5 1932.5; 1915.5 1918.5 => 0.017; 0.13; -0.03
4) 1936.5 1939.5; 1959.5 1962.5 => 0.372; 0.00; 0.61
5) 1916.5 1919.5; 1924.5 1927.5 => 0.036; 0.02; 0.19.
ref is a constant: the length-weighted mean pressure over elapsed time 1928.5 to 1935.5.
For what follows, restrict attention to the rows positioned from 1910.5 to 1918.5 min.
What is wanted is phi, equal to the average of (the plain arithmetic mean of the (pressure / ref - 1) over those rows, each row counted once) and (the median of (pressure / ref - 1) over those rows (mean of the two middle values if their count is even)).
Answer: -0.13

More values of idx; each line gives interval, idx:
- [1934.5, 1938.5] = 1.95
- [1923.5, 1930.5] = 1.79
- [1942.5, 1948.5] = 2.00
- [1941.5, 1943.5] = 2.00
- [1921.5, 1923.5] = 1.77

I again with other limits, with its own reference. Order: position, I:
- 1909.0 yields 1.3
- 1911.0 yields 1.6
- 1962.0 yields -0.2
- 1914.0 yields 2.0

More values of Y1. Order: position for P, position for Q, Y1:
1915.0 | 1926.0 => 34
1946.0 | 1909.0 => 46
